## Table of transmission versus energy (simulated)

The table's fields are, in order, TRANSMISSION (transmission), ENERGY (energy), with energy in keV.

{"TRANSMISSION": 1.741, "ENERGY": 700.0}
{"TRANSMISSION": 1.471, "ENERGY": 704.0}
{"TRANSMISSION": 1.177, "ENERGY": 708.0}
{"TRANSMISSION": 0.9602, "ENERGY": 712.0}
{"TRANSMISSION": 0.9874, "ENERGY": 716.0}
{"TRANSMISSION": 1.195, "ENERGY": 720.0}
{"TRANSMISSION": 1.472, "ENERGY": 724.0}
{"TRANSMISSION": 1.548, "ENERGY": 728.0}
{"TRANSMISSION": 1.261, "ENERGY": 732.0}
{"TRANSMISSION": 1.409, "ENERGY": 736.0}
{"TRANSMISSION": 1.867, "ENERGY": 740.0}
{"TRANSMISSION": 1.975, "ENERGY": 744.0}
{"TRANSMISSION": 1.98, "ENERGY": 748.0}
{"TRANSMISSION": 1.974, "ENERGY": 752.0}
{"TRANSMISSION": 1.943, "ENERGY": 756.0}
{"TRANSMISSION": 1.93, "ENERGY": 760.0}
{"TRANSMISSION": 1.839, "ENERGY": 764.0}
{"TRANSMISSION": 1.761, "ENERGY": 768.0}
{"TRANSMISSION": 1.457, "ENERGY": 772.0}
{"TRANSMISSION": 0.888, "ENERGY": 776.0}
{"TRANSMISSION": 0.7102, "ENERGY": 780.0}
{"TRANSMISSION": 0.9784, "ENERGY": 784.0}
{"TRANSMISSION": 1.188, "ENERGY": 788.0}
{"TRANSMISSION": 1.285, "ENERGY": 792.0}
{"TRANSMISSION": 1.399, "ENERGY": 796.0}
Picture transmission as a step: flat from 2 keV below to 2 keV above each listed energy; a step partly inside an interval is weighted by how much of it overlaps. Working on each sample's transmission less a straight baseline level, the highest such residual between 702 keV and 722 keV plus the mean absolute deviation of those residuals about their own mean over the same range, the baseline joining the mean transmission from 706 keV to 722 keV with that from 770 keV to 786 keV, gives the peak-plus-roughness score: 0.53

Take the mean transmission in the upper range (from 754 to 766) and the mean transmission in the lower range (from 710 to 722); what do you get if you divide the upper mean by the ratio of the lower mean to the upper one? 3.5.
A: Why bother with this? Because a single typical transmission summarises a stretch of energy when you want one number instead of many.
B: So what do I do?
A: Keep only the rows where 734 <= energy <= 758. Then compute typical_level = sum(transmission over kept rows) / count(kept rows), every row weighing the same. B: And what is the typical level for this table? 1.9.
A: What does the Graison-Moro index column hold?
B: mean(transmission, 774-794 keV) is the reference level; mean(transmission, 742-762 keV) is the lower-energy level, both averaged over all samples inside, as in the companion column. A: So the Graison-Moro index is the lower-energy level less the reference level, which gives 1.0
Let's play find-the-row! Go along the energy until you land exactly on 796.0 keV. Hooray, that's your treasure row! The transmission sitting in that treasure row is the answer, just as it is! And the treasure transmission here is 1.399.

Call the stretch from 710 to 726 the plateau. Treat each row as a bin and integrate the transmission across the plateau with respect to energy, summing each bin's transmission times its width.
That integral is 18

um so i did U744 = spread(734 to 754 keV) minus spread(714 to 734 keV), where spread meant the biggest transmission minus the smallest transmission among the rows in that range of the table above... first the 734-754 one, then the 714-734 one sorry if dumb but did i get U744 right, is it 0.0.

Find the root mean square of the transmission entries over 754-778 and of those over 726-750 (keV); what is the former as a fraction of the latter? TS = 0.99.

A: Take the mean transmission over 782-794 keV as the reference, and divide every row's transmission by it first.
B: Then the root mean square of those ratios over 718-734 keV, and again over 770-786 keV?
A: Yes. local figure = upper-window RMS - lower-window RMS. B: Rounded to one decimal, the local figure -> -0.3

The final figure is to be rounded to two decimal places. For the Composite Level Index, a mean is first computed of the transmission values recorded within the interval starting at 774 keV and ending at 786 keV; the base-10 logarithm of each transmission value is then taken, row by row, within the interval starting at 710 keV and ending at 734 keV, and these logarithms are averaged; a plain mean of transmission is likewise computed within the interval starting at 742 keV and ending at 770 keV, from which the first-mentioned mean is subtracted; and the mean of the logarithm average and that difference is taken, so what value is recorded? 0.57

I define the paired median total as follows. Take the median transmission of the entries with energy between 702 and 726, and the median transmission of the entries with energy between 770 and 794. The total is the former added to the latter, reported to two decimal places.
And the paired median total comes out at 2.27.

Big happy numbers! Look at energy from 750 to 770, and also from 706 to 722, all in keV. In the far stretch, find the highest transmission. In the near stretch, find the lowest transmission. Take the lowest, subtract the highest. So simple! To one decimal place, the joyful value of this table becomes -1.0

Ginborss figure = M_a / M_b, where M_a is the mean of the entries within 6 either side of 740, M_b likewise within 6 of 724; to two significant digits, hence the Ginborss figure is 1.2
